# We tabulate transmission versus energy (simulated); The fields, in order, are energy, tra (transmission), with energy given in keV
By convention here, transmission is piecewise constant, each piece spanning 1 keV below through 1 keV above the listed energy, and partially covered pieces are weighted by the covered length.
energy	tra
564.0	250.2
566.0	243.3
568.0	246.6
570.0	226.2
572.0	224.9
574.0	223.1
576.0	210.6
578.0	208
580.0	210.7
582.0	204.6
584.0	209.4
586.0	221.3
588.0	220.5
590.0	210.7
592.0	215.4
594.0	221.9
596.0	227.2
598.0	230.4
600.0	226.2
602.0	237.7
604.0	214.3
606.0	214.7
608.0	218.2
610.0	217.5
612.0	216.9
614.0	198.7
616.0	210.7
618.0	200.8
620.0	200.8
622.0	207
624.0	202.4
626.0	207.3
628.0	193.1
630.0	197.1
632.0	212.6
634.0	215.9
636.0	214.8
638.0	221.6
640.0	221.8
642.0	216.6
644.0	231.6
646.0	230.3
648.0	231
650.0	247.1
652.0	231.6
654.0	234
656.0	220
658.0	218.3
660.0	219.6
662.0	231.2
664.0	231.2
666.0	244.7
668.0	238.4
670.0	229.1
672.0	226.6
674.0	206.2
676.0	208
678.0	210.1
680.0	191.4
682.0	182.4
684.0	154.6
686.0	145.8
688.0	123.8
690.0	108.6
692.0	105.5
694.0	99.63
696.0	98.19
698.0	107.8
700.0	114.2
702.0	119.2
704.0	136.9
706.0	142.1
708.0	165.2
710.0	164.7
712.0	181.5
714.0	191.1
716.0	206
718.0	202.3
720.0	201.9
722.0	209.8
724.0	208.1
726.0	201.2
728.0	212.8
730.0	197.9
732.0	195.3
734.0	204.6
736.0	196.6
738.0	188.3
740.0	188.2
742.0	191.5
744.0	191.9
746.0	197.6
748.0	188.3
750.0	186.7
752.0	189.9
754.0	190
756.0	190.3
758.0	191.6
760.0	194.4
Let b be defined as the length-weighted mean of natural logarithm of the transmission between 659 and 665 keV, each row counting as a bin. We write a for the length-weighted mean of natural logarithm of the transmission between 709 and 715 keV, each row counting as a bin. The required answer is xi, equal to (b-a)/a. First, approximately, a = 5.2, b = 5.43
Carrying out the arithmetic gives 0.05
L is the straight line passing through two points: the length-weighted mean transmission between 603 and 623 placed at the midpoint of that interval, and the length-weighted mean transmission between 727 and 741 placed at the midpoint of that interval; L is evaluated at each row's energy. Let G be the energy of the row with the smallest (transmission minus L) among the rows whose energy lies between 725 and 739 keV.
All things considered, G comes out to 738.0 keV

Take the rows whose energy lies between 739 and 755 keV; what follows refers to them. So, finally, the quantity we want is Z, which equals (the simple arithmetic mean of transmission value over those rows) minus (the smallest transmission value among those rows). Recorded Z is 4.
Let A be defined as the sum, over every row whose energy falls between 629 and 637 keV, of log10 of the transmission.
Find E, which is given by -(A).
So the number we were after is -9.29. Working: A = 9.29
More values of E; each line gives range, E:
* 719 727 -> -9.25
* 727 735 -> -9.23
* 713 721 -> -9.21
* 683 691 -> -8.48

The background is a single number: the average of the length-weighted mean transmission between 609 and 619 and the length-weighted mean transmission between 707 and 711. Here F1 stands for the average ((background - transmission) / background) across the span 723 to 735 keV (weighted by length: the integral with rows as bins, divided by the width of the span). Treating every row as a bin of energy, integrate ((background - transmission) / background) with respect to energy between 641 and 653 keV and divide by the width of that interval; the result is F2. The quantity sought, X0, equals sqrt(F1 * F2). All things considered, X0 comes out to 0.144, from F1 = -0.09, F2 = -0.238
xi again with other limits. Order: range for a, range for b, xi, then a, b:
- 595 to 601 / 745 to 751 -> -0.03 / 5.4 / 5.25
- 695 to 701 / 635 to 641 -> 0.15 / 4.7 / 5.39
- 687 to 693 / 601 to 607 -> 0.14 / 4.7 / 5.40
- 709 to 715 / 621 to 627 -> 0.03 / 5.2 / 5.33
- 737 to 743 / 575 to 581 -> 0.02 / 5.2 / 5.35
